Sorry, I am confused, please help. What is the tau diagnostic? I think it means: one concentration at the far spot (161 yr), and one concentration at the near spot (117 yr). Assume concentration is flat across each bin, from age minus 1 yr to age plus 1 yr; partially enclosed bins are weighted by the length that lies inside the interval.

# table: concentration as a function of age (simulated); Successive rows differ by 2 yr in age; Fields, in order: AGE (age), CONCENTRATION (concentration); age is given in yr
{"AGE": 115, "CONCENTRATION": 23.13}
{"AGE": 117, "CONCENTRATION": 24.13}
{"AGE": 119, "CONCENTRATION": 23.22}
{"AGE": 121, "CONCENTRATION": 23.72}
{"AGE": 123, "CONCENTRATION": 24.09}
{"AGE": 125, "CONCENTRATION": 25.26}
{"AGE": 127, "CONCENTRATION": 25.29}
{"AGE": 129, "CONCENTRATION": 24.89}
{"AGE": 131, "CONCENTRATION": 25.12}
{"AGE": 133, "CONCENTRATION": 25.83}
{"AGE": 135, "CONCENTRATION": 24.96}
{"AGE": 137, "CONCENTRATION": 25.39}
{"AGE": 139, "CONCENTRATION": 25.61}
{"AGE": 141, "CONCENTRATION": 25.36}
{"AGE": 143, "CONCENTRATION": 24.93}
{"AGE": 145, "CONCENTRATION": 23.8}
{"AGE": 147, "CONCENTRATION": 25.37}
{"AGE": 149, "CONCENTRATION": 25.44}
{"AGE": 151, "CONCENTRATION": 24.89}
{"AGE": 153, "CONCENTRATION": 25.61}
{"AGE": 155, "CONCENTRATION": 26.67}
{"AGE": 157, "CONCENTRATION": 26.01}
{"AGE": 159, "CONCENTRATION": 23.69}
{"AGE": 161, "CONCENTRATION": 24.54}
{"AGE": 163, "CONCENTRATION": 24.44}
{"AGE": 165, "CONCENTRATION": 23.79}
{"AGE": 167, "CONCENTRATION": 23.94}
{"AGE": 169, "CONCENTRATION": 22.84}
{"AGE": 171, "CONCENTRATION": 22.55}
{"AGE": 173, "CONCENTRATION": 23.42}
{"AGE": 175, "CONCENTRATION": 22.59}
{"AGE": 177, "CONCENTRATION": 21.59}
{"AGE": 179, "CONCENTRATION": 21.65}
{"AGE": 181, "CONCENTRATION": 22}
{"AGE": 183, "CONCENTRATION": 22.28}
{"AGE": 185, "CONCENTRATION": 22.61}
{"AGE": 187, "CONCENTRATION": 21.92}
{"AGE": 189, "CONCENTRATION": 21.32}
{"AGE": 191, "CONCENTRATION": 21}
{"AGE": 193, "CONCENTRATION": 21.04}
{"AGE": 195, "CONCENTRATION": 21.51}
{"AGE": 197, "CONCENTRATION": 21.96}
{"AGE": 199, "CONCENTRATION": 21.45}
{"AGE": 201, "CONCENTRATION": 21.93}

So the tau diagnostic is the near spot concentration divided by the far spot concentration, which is 0.98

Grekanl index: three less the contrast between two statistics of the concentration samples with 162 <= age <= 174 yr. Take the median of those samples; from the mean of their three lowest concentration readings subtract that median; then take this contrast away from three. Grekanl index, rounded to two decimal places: 3.67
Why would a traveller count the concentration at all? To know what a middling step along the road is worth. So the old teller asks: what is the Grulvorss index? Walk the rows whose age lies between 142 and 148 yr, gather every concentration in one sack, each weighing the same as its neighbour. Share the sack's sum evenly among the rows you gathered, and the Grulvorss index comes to 24.7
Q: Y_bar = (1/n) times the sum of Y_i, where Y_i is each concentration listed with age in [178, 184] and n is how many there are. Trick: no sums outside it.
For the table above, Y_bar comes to 22.0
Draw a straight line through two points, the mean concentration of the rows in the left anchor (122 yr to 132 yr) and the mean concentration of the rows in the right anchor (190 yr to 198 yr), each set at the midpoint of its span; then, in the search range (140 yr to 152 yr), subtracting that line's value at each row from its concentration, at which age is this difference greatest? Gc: 149 yr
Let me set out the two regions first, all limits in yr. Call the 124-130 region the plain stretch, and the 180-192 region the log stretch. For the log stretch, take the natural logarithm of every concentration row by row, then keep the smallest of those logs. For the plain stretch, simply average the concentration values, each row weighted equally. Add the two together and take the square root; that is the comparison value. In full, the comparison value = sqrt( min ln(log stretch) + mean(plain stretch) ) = 5.31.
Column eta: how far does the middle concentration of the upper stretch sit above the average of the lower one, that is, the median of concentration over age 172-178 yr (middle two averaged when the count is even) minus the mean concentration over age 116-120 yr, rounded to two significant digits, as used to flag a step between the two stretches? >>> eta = -1.1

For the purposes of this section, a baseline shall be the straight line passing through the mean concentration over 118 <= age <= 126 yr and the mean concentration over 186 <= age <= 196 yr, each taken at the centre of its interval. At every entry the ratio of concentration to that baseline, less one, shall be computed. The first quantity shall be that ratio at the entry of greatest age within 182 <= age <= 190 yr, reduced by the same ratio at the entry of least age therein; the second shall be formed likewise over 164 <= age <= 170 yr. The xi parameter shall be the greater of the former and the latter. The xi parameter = -0.03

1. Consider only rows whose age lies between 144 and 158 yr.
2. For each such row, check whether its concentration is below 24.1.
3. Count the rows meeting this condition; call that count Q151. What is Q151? 1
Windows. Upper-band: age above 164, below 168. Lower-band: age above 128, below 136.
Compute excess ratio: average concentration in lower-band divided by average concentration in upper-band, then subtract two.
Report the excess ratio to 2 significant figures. -0.94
